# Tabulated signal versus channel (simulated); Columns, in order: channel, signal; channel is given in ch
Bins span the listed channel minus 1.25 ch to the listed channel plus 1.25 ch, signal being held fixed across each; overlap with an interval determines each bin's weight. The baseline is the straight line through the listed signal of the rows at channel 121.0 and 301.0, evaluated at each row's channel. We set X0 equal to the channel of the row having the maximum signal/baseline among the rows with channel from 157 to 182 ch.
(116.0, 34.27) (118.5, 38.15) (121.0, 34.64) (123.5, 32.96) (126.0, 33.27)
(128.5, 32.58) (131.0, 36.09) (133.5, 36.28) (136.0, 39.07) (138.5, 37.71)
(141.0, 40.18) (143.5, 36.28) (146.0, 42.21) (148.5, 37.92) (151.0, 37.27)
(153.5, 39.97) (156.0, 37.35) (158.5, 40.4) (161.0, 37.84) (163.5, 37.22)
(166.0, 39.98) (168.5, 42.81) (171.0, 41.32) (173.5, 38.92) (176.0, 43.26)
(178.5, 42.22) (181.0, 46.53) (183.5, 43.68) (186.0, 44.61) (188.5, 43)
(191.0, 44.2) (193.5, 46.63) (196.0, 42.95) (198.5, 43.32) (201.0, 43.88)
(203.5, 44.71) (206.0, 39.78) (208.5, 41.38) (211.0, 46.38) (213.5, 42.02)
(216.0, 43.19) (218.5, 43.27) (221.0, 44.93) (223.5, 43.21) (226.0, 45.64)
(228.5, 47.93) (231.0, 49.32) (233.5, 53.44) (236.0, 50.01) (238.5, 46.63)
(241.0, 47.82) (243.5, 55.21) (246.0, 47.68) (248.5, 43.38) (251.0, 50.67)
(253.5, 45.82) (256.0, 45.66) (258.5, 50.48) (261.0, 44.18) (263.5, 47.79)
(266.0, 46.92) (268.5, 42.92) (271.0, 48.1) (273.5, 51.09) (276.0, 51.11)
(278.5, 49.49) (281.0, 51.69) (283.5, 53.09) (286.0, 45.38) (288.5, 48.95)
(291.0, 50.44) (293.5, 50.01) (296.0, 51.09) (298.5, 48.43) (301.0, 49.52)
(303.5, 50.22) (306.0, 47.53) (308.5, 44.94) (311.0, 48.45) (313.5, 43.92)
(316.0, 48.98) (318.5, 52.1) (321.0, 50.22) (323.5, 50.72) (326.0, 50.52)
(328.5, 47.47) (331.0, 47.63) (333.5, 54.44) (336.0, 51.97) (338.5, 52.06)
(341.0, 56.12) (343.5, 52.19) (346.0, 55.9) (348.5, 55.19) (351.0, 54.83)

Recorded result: 181.0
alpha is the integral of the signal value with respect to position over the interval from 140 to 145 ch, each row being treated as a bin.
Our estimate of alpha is 192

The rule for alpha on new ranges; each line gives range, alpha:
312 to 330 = 884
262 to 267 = 236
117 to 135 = 628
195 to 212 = 734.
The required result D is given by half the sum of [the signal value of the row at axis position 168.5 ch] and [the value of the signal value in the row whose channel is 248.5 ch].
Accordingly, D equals 43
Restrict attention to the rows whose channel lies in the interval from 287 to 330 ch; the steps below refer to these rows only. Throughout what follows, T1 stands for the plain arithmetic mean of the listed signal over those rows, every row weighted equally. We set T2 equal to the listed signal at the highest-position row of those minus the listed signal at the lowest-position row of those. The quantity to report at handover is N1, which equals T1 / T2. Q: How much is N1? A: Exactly -33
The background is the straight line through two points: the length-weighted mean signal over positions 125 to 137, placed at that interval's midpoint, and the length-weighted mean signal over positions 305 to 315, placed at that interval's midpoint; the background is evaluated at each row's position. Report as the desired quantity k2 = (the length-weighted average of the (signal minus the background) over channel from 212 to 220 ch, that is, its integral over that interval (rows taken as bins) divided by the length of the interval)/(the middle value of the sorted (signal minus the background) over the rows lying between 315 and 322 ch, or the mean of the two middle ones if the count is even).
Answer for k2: 0.74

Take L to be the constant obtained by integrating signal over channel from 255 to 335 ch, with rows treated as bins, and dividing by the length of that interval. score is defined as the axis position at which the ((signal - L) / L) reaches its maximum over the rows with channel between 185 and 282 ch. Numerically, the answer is 243.5 ch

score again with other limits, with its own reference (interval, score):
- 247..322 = 283.5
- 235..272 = 243.5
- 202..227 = 211.0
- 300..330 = 318.5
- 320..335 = 333.5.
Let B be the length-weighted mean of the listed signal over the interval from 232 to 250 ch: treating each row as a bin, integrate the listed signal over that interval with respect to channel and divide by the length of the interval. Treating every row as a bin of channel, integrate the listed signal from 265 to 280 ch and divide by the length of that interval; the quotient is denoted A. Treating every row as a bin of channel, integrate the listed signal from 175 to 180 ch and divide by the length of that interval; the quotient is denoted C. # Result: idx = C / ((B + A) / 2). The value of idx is 0.88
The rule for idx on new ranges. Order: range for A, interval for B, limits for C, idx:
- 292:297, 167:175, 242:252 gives 1.07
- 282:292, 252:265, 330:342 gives 1.09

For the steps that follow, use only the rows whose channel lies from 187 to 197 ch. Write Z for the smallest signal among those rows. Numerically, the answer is 42.95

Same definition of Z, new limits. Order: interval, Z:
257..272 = 42.92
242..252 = 43.38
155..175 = 37.22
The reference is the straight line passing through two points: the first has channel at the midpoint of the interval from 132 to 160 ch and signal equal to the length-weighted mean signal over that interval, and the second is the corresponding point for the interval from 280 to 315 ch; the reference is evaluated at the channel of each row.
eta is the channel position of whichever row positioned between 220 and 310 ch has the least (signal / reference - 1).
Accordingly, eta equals 308.5 ch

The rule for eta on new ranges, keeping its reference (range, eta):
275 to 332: 313.5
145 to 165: 163.5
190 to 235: 206.0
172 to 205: 173.5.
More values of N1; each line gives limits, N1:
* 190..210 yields -15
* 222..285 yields 5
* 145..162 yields -9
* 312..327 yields 7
